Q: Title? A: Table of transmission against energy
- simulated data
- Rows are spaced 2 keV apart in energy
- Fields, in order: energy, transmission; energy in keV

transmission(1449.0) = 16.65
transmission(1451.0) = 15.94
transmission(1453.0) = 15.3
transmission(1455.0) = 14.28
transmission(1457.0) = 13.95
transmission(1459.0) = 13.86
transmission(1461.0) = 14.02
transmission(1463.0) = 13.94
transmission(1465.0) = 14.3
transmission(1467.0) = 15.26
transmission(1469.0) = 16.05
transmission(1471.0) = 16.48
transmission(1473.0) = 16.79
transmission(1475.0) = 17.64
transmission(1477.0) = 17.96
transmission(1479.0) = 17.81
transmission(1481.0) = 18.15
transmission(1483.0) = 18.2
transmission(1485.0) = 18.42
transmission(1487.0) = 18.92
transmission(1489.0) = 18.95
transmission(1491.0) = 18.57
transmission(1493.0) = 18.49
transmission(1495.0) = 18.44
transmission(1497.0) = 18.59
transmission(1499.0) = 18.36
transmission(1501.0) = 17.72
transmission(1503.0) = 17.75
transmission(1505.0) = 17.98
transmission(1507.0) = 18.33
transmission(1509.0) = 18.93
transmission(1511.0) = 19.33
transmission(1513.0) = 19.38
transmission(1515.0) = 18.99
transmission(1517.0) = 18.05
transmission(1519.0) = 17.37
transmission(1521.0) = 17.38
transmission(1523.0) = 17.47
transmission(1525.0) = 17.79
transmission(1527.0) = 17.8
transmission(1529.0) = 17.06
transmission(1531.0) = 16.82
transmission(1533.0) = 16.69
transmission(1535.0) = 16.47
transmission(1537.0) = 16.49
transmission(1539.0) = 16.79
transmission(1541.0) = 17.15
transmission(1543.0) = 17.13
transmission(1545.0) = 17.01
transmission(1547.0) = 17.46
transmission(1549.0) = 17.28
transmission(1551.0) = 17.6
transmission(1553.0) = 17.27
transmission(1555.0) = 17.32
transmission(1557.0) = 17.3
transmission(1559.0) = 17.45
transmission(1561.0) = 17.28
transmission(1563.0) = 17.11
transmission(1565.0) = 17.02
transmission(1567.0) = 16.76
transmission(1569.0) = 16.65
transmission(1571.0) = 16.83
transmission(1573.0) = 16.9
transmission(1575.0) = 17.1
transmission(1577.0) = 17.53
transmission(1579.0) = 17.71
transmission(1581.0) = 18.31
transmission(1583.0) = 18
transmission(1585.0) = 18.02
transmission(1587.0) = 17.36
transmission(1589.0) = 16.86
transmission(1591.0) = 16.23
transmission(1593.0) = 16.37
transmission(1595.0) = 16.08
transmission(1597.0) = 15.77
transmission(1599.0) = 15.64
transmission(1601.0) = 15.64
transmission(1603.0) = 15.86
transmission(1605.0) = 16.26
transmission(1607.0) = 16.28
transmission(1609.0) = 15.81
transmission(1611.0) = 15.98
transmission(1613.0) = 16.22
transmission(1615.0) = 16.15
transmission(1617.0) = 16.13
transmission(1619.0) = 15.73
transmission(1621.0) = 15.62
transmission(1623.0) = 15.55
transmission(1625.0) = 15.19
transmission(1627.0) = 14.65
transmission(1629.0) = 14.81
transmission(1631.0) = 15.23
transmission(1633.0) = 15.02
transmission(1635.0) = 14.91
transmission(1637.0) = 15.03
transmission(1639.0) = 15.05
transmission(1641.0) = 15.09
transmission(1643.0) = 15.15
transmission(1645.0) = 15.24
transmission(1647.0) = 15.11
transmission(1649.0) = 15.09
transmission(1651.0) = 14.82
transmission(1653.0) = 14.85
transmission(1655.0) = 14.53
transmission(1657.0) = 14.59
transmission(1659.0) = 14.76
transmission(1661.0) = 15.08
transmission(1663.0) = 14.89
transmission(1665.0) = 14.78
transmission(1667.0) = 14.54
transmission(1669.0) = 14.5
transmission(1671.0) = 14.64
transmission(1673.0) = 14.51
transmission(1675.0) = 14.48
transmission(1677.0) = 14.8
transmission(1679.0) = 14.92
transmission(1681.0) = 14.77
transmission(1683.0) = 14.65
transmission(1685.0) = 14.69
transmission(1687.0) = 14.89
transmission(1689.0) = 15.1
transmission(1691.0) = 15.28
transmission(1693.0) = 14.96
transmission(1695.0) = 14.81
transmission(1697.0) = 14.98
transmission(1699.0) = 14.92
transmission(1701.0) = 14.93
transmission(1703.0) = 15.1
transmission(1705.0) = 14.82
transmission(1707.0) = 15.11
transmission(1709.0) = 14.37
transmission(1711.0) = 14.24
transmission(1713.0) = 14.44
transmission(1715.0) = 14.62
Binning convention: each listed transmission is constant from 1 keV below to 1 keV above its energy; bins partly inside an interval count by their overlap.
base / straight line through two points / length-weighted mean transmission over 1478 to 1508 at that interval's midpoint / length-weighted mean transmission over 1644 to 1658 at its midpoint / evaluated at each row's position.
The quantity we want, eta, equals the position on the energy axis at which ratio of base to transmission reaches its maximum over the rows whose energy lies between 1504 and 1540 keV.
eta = 1535.0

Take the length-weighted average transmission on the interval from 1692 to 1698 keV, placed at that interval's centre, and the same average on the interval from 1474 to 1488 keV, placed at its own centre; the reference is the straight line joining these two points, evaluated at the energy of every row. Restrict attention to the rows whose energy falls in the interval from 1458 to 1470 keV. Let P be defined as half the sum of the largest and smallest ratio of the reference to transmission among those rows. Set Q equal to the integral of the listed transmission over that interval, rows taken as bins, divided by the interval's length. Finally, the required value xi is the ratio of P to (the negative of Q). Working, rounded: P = 1.24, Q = 14.6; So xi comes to -0.085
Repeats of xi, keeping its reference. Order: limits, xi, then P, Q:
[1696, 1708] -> -0.066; 0.99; 15.0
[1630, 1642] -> -0.070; 1.05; 15.1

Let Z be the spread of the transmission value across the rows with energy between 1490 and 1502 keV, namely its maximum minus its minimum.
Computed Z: 0.9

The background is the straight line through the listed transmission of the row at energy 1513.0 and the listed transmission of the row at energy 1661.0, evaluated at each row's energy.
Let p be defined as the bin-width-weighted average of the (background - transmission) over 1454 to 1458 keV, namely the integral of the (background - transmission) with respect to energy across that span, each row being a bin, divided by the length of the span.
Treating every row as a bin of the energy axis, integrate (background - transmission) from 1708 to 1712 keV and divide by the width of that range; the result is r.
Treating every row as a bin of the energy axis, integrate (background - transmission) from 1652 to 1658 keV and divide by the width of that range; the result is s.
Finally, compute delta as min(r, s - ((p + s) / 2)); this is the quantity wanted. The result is -3.2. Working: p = 6.9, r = -0.6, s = 0.6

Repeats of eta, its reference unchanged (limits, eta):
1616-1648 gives 1627.0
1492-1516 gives 1501.0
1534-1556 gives 1535.0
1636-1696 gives 1655.0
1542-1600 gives 1599.0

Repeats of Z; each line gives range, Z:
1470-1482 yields 1.7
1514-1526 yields 1.6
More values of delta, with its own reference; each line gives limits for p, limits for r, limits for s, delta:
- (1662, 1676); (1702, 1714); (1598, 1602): -1.0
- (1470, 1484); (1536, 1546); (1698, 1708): -2.0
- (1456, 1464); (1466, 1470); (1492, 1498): -2.8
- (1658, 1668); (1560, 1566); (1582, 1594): -0.1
